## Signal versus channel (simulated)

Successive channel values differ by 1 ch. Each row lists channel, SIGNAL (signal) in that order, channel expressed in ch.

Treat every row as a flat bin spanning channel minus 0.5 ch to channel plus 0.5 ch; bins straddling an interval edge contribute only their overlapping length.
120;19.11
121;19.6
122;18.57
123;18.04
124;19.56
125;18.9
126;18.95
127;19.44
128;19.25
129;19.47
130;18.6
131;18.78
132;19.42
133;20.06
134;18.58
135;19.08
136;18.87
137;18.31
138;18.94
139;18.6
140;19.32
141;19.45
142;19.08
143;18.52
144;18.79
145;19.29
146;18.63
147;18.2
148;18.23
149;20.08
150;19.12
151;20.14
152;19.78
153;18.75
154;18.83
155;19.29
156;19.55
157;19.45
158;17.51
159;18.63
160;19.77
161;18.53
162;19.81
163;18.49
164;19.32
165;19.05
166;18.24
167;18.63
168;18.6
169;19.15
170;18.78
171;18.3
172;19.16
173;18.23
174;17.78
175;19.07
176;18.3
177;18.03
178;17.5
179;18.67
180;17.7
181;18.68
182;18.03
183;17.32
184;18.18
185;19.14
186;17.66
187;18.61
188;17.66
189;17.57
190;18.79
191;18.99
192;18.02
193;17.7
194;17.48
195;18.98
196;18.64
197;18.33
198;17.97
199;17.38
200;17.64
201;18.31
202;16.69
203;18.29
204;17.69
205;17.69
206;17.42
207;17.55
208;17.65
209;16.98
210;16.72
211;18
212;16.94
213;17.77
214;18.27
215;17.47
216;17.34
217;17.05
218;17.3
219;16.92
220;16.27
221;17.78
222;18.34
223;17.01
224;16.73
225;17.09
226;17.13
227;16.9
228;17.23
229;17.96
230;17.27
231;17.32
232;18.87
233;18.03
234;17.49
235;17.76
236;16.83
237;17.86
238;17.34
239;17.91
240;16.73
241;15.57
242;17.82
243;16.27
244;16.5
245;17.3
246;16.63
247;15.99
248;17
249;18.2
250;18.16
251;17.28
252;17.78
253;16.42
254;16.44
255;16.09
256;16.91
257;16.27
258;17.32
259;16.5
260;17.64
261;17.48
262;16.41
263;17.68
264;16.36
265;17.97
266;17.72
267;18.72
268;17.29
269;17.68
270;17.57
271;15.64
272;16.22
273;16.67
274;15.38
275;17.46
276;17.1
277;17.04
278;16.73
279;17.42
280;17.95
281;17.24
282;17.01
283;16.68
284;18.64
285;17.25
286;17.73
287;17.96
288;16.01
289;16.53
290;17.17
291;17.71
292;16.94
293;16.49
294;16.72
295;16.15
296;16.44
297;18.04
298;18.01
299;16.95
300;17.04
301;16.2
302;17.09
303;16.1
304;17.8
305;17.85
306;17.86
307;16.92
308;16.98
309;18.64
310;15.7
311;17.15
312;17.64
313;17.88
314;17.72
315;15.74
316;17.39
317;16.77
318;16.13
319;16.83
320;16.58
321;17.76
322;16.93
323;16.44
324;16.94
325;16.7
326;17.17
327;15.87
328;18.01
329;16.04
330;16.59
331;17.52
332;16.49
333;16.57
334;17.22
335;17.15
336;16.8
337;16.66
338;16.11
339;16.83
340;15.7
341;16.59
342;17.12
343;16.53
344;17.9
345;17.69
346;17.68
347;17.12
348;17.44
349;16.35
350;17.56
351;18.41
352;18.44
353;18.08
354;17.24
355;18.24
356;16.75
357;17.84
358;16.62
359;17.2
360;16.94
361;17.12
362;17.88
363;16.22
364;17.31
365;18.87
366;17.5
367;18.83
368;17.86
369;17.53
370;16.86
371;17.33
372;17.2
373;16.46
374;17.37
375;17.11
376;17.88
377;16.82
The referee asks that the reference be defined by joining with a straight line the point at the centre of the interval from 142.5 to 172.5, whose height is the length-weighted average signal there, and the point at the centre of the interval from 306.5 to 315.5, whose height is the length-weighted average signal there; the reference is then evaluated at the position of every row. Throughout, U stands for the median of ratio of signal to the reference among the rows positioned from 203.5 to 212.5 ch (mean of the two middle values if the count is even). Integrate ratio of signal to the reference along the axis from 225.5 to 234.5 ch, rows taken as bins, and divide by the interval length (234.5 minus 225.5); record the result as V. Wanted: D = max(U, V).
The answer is 0.97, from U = 0.96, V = 0.97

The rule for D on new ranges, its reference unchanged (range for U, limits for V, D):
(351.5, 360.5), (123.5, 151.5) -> 1.04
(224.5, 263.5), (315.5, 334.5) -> 0.99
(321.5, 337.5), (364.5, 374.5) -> 1.07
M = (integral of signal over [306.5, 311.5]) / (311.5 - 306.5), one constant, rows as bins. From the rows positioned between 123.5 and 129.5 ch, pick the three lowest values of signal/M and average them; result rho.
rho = 1.11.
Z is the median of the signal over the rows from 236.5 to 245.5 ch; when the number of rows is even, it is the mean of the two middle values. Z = 17.3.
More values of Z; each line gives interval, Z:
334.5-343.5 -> 16.7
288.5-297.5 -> 16.7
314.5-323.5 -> 16.8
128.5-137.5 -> 18.9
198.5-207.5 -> 17.6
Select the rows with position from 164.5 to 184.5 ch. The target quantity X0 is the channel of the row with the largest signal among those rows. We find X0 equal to 172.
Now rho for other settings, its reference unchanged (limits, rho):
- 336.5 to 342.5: 0.94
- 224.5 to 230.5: 1.00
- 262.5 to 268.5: 1.00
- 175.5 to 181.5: 1.04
